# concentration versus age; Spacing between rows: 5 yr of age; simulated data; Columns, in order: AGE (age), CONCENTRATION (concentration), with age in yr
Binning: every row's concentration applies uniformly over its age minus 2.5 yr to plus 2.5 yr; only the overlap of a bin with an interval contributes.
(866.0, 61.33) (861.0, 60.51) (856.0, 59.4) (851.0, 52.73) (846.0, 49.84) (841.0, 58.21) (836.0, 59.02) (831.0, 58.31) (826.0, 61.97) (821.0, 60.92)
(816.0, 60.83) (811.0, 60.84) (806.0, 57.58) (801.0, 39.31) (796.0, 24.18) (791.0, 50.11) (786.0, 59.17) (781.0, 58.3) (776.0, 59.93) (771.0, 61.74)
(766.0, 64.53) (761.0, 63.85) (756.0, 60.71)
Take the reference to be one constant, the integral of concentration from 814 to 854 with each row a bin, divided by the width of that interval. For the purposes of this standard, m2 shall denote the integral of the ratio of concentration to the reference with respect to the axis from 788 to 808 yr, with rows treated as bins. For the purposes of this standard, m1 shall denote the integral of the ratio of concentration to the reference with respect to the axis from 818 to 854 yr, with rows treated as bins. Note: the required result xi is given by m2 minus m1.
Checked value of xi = -21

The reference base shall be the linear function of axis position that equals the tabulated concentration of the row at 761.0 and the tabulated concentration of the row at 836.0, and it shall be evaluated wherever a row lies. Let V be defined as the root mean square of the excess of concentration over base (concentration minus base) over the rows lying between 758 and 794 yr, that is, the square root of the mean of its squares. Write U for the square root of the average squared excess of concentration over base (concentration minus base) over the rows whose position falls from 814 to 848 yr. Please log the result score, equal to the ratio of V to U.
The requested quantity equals 1.5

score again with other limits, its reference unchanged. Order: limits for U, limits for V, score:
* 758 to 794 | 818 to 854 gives 0.8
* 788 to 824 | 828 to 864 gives 0.2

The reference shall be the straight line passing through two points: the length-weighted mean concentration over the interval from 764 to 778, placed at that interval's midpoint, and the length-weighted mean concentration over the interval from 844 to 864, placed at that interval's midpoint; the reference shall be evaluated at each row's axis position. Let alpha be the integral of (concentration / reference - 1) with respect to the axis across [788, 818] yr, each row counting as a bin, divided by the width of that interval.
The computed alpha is -0.18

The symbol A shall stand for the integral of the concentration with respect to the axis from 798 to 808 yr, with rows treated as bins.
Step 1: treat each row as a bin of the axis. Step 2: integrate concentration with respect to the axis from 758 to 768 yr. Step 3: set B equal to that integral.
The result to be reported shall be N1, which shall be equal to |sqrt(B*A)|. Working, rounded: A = 468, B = 640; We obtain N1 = 547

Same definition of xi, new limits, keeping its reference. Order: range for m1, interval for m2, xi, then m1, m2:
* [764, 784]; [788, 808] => -6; 21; 15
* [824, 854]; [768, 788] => -9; 29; 21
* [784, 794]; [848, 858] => 0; 9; 10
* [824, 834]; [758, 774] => 7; 10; 18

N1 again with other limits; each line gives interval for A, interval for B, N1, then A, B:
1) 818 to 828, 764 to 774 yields 621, 614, 629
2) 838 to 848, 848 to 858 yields 550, 545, 556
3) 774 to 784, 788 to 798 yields 479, 591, 389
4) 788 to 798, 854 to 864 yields 483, 389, 601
